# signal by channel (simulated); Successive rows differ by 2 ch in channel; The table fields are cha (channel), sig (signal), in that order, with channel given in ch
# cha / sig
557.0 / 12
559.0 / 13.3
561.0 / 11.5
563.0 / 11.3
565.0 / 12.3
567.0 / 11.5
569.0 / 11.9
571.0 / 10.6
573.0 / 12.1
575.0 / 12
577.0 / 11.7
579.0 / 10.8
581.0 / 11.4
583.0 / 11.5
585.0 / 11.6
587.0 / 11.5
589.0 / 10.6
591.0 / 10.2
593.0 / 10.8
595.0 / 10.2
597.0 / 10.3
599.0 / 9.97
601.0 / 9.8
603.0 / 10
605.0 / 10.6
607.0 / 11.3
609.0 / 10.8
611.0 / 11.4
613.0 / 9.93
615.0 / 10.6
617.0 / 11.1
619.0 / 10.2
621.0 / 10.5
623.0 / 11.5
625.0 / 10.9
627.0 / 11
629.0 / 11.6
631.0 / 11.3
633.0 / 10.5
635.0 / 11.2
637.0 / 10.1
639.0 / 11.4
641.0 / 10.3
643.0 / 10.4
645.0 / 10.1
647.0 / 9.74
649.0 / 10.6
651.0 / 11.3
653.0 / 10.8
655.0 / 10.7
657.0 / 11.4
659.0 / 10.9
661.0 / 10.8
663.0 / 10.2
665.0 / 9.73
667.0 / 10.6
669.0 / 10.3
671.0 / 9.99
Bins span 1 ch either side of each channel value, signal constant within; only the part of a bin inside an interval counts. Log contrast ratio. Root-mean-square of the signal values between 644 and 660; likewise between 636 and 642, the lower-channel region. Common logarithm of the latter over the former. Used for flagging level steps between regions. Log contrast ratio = 0.00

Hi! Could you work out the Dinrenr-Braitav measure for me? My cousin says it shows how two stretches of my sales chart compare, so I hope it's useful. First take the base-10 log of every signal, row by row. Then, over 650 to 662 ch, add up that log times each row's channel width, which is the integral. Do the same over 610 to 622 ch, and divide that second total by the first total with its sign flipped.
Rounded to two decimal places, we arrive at -0.99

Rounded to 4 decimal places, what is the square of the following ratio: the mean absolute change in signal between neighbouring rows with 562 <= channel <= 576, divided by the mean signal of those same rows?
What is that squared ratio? 0.0053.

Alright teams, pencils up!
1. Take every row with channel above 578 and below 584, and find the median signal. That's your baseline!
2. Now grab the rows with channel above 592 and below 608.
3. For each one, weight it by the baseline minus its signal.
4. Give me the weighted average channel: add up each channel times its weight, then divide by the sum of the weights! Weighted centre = 599.5 ch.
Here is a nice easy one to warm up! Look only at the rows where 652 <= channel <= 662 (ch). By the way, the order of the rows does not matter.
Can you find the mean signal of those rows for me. 10.9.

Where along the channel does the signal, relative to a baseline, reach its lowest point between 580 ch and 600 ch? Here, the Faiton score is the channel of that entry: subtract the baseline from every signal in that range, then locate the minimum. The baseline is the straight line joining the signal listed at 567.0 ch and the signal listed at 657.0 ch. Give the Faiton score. 599.0 ch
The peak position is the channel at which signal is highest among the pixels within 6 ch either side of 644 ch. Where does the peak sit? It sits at 639.0 ch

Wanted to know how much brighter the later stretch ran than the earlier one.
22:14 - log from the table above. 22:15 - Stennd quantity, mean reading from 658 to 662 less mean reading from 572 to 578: -1.08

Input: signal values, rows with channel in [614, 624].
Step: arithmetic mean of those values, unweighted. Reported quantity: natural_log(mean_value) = 2.378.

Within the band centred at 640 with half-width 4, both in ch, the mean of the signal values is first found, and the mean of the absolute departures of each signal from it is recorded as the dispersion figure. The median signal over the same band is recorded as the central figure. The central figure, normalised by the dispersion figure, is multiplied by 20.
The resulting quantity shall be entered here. 487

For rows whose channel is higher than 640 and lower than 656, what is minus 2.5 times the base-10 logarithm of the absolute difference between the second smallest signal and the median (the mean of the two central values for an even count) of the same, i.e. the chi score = 0.99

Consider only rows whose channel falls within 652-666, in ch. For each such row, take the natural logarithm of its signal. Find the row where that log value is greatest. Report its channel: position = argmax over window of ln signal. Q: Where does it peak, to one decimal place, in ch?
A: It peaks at 657.0 ch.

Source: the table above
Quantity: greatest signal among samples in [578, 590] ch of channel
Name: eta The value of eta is 11.6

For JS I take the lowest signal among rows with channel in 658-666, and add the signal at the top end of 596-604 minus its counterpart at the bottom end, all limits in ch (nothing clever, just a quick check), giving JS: 9.4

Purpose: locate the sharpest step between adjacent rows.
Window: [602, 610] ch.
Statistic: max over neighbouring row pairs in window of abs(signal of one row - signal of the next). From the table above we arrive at 0.70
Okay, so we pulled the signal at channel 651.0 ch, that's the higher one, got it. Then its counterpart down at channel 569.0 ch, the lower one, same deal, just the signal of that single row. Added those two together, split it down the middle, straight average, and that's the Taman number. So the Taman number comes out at 11.6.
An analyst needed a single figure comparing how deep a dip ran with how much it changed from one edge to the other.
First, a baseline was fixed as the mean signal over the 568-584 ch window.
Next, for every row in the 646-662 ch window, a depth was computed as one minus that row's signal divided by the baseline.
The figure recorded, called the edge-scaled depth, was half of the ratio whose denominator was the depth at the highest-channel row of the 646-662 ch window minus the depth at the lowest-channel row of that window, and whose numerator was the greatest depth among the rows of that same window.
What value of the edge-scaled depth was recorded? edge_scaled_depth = -0.8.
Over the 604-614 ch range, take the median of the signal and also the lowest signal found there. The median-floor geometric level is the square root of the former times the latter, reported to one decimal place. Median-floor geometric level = 10.4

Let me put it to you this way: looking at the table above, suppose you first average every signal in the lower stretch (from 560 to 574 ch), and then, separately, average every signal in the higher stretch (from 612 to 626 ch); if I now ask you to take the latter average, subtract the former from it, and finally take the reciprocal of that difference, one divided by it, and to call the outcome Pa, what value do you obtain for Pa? -1.1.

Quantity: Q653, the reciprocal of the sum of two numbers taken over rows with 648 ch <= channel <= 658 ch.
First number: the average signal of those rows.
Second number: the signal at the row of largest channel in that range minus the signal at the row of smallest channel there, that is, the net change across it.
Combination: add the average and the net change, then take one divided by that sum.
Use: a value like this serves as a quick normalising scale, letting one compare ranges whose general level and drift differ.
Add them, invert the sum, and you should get 0.0850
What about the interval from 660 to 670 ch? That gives 0.1018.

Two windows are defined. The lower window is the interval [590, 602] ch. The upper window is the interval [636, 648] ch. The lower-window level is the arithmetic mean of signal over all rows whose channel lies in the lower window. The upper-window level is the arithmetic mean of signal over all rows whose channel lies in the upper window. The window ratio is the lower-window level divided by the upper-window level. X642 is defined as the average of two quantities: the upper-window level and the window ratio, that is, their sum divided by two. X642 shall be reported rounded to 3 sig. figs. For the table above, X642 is 5.66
